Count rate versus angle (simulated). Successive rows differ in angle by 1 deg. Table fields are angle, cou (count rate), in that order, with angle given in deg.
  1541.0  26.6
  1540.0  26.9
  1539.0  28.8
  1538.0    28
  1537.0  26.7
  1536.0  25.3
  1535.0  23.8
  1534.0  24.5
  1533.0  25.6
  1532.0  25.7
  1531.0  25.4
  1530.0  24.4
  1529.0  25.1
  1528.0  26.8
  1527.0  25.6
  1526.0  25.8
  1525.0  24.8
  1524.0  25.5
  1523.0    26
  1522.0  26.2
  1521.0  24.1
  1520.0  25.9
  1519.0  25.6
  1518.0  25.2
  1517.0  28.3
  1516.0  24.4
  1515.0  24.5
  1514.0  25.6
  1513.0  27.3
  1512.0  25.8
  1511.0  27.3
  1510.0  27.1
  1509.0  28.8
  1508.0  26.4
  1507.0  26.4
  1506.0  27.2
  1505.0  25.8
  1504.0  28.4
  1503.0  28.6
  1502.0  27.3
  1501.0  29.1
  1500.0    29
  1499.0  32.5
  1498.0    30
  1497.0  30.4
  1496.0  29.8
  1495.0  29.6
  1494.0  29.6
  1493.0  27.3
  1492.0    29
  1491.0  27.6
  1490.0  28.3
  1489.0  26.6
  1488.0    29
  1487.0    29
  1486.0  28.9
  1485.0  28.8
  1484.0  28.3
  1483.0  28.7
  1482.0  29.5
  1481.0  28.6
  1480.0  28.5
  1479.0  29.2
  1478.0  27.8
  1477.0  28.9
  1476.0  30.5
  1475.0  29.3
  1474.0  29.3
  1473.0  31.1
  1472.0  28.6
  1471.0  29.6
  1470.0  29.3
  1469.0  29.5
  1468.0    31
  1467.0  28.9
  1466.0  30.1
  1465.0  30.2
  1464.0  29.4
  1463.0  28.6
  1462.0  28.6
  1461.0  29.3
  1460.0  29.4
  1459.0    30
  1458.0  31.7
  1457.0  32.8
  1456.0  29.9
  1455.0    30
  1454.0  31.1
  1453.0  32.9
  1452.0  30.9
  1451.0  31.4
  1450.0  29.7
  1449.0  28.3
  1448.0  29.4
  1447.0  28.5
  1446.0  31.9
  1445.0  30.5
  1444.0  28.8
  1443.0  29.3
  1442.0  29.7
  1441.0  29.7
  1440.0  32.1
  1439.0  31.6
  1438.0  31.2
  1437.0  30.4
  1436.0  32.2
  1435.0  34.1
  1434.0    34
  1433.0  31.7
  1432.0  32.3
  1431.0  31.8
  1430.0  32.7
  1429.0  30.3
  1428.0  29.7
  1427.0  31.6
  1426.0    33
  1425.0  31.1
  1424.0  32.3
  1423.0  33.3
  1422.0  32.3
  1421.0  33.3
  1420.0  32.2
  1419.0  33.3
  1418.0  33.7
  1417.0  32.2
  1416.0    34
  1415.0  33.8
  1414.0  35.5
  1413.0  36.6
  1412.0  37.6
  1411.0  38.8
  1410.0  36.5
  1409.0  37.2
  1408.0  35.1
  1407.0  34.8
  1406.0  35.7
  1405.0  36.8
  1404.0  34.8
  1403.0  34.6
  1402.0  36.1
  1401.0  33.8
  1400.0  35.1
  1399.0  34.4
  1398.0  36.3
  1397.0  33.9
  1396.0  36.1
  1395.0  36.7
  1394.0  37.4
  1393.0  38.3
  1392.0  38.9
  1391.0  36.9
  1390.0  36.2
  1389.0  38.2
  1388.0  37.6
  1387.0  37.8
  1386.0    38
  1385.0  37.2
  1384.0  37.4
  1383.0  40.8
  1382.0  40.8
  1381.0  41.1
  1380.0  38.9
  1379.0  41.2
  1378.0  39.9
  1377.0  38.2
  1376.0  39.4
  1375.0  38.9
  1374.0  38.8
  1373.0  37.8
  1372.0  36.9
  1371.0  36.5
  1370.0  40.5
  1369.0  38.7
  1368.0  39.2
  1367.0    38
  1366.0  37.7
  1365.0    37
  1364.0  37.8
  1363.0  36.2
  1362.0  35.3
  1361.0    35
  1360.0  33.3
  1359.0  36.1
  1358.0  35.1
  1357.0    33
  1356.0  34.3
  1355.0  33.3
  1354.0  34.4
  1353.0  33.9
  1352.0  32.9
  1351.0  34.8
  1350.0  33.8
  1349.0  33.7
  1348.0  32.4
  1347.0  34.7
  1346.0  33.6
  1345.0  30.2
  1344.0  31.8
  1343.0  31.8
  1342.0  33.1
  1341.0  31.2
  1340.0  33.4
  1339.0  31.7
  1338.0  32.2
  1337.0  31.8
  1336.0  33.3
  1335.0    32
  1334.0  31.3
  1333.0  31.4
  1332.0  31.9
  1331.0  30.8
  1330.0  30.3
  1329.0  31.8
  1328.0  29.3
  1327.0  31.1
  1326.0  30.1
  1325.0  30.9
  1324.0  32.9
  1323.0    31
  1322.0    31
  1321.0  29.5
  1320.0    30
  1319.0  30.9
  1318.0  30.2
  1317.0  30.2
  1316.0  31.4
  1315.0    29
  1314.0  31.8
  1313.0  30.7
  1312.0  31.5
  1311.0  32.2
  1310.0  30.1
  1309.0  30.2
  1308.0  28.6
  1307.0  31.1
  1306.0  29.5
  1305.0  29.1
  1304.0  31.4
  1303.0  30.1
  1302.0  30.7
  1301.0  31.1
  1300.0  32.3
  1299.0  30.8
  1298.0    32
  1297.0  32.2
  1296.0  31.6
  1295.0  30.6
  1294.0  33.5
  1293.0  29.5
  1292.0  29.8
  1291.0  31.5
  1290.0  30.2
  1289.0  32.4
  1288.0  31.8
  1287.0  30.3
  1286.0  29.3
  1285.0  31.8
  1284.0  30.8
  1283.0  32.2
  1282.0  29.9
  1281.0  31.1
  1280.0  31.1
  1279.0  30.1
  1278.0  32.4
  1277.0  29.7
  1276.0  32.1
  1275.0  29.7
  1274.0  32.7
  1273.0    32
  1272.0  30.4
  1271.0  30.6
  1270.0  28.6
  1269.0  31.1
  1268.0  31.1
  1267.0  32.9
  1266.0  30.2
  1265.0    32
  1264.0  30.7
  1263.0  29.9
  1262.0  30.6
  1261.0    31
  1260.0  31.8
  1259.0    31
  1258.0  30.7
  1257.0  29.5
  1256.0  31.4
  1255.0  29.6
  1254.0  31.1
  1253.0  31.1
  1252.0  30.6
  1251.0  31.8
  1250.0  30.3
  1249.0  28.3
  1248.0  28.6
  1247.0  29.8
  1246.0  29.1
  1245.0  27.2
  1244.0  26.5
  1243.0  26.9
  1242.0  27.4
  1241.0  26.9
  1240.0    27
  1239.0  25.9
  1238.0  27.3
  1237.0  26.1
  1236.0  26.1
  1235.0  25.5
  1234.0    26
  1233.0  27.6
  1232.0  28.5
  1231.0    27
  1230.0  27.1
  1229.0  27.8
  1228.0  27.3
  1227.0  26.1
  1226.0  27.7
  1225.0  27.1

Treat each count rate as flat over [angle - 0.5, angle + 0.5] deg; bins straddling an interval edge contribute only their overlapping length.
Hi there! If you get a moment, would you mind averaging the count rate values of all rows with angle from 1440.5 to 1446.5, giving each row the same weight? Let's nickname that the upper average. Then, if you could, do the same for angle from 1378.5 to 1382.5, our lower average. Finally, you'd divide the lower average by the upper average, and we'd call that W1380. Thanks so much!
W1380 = 1.4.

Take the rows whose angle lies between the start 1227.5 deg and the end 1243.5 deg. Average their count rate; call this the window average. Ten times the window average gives 269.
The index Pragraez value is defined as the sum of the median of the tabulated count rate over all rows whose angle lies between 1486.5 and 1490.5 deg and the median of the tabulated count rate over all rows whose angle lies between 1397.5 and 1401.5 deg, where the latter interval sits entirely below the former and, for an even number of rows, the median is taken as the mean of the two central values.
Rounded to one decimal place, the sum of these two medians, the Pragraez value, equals 63.4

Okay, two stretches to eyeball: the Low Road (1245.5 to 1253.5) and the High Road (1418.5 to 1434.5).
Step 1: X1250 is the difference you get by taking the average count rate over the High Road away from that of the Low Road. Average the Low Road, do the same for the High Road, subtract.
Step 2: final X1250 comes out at -2.2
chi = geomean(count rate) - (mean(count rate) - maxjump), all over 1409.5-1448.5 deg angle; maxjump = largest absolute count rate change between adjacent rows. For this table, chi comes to 3.32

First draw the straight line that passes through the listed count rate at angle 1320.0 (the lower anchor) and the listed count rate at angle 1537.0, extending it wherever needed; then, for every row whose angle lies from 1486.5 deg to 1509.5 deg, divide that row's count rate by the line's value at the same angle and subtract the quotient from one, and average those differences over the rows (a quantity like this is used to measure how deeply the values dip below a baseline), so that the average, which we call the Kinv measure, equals -0.045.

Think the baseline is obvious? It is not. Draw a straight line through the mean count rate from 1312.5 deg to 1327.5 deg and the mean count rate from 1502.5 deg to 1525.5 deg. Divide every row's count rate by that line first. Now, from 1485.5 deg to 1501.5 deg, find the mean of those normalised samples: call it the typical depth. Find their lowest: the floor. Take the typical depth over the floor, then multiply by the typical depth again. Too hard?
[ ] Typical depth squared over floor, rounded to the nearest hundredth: 1.19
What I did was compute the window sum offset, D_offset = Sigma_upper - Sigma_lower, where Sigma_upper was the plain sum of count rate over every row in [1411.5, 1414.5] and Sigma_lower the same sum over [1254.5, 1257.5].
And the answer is 19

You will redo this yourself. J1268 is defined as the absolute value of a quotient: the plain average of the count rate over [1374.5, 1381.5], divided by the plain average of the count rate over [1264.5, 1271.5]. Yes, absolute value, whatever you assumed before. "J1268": 1.28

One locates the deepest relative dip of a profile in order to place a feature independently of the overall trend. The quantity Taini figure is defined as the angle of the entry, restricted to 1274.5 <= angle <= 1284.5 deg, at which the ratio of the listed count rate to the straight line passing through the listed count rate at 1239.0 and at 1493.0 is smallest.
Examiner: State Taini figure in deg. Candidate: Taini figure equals 1277.0 deg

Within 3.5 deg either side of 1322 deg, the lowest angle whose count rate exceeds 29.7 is 1319.0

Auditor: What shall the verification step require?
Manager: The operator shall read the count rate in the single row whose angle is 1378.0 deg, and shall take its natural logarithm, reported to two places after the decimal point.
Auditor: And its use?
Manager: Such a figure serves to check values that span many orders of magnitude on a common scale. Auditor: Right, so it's 3.69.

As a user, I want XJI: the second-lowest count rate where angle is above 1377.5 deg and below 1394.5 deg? 36.9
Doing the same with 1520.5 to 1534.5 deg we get 24.4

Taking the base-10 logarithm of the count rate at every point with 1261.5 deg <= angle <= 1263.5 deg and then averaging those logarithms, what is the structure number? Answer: 1.48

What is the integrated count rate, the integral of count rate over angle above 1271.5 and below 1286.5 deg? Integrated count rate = 465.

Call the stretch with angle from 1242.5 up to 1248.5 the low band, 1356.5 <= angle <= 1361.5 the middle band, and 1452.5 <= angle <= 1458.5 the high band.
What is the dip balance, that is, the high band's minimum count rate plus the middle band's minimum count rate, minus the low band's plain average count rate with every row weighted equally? 35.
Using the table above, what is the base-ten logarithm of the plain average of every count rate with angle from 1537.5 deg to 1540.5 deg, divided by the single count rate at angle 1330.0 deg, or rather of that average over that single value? -0.036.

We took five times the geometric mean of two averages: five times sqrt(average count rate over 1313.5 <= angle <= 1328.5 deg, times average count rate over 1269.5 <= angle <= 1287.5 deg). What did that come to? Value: 154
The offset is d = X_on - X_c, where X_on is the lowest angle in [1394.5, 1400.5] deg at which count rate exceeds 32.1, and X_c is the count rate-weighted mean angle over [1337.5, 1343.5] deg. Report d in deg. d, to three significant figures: 54.5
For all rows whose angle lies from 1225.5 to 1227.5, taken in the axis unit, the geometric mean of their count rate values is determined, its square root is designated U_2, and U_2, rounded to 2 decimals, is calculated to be 5.19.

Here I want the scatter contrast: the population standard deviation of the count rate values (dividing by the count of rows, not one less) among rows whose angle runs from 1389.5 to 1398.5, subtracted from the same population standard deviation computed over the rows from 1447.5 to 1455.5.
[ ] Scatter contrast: 0.0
